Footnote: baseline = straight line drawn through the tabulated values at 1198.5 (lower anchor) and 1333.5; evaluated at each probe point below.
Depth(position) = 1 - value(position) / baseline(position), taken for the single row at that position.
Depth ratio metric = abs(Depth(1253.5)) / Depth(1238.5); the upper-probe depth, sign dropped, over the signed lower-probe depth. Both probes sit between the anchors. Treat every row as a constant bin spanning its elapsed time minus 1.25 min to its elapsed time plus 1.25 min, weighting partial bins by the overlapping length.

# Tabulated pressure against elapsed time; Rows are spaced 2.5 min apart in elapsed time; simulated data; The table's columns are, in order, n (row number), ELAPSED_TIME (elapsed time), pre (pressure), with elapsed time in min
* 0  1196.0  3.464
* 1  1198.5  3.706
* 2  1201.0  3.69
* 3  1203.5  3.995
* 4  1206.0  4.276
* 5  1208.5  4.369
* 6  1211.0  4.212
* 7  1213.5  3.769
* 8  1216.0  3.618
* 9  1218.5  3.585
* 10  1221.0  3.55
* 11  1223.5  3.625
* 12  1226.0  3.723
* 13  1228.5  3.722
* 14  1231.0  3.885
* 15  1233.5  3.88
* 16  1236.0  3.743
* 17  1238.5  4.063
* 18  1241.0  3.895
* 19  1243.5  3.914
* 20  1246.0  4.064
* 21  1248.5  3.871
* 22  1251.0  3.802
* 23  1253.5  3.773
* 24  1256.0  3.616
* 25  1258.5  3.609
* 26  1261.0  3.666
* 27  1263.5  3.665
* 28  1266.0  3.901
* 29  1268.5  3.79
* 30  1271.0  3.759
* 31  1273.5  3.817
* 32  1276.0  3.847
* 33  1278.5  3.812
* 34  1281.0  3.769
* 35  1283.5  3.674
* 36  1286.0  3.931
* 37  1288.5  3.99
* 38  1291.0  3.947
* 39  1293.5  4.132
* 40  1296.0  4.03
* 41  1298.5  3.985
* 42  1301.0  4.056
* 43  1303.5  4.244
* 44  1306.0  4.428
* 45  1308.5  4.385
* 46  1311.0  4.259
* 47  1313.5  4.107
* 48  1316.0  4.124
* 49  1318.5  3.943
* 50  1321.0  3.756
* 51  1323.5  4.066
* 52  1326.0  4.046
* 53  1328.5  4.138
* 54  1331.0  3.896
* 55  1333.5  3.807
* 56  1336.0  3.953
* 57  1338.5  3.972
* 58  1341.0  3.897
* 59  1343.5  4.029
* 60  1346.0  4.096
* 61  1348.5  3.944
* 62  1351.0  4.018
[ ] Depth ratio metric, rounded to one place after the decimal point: -0.1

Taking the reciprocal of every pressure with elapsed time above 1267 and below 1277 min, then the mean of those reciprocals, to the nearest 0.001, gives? 0.263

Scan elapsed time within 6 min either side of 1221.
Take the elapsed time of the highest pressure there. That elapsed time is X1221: 1226.0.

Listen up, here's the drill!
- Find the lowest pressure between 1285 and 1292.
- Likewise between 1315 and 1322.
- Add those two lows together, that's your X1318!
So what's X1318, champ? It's 7.69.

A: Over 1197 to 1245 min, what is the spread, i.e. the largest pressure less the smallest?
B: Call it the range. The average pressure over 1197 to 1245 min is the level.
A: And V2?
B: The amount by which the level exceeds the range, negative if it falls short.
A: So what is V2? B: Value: 3.0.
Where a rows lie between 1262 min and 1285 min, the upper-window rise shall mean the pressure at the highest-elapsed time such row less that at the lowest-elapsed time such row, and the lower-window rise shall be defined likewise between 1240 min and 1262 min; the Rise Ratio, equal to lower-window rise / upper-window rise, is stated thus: -25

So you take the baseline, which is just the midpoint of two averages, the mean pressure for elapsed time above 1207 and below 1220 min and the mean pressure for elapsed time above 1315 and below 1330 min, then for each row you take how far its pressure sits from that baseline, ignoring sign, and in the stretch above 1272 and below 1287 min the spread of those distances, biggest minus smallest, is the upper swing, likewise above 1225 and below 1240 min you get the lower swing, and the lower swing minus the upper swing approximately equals -0.09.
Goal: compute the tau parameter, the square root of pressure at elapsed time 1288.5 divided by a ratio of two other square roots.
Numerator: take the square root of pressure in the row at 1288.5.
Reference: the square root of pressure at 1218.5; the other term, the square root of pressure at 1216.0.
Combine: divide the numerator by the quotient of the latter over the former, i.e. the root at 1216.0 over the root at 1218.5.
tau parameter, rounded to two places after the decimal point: 1.99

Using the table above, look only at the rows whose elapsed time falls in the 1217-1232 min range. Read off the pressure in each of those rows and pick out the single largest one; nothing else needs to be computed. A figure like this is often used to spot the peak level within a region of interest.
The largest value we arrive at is 3.885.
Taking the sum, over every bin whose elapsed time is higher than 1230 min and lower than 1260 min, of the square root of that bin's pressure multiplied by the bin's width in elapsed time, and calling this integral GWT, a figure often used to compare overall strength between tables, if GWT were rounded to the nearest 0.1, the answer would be 58.8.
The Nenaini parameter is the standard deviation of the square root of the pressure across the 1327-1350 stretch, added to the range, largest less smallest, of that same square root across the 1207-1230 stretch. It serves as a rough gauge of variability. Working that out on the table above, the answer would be 0.23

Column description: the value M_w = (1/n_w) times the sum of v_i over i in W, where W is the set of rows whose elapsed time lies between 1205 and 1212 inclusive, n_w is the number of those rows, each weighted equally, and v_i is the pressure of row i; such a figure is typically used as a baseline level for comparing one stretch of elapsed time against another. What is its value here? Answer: 4.3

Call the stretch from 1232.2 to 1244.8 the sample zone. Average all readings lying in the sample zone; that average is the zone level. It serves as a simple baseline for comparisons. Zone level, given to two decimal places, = 3.90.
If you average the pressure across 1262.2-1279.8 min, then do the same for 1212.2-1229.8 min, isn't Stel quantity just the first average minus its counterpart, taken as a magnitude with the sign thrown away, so 0.14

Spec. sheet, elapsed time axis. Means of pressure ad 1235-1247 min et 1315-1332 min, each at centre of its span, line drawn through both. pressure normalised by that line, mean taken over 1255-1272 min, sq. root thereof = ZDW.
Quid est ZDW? 0.970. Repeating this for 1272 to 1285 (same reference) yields 0.977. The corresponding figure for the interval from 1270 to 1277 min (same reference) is 0.981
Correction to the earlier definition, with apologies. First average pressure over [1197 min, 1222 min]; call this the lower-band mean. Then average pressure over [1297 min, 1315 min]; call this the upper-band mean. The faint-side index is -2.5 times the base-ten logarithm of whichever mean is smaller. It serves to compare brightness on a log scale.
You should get -1.47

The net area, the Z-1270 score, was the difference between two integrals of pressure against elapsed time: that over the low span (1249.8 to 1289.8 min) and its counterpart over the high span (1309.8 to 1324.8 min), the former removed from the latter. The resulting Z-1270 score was -90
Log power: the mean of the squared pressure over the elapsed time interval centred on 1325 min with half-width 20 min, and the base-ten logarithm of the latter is 1.22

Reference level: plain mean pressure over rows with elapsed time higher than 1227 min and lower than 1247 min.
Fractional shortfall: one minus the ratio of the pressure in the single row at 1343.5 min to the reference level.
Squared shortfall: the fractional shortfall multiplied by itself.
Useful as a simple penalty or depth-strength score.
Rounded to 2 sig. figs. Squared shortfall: 0.0012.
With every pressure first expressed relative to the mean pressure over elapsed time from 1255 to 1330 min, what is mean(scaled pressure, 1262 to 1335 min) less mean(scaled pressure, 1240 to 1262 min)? 0.044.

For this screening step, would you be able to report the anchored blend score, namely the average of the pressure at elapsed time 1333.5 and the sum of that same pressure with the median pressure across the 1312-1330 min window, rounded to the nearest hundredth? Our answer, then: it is 5.84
